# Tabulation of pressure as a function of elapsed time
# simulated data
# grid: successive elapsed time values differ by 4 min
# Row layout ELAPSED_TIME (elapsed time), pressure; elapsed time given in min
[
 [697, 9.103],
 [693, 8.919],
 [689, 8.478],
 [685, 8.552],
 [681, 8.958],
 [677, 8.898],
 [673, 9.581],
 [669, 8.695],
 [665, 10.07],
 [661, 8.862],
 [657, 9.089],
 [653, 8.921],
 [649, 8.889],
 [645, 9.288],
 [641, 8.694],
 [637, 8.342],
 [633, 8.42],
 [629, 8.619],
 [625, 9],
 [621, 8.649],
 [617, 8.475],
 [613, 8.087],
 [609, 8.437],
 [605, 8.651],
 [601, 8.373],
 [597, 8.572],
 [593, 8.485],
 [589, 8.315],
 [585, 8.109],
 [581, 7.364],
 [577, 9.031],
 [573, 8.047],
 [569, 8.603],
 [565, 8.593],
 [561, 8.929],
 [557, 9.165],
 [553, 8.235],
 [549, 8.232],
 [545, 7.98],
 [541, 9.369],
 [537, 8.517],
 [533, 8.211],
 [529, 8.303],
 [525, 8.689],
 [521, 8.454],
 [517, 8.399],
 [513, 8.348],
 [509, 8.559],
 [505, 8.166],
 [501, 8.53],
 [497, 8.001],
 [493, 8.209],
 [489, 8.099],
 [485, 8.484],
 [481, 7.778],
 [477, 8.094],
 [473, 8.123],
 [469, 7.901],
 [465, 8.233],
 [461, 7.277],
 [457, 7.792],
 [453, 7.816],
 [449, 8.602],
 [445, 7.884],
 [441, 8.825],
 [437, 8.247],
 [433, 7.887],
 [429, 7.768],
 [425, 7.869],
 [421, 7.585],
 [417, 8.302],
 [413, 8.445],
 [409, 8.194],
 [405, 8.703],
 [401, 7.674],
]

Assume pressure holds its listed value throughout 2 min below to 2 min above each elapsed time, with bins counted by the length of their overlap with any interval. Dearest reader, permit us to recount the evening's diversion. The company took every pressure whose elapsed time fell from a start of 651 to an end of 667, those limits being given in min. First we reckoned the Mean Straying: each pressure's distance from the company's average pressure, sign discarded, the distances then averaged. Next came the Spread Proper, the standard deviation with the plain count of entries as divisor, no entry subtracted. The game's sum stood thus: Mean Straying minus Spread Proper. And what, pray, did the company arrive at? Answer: -0.07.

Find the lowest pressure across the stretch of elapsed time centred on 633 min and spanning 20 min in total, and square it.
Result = 69.6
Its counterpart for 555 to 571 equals 73.8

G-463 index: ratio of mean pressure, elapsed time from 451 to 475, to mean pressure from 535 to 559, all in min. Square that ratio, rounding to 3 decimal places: 0.838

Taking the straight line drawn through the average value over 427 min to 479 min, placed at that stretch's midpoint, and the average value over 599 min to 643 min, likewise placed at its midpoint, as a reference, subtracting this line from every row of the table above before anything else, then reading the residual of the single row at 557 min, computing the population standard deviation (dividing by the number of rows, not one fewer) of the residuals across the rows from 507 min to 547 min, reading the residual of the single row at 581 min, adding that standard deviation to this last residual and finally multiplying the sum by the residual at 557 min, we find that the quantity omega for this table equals -0.57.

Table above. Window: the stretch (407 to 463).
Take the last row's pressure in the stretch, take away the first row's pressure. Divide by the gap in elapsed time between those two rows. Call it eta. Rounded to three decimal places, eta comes -0.018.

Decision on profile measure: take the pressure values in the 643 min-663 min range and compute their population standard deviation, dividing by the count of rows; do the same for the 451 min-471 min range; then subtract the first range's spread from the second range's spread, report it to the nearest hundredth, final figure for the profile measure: 0.15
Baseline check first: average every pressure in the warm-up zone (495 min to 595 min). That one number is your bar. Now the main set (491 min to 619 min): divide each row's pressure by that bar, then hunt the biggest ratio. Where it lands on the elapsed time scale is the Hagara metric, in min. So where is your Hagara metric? 541 min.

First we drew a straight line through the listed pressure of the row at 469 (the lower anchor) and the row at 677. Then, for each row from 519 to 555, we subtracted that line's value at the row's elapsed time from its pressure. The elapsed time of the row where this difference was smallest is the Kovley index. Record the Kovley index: 545 min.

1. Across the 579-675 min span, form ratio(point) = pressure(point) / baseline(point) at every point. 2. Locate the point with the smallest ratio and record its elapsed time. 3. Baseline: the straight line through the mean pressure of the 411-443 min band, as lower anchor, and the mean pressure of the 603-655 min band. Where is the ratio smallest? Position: 581 min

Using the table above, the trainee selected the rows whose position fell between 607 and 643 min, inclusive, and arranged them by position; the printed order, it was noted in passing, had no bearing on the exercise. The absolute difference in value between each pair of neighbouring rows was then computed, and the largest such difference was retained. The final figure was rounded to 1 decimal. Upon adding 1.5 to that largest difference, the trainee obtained 1.9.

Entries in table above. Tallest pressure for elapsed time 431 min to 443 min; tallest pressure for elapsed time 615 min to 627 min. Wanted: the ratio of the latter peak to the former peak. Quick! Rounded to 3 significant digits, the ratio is 1.02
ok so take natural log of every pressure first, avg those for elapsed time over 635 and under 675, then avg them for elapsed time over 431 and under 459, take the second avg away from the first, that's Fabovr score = 0.10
